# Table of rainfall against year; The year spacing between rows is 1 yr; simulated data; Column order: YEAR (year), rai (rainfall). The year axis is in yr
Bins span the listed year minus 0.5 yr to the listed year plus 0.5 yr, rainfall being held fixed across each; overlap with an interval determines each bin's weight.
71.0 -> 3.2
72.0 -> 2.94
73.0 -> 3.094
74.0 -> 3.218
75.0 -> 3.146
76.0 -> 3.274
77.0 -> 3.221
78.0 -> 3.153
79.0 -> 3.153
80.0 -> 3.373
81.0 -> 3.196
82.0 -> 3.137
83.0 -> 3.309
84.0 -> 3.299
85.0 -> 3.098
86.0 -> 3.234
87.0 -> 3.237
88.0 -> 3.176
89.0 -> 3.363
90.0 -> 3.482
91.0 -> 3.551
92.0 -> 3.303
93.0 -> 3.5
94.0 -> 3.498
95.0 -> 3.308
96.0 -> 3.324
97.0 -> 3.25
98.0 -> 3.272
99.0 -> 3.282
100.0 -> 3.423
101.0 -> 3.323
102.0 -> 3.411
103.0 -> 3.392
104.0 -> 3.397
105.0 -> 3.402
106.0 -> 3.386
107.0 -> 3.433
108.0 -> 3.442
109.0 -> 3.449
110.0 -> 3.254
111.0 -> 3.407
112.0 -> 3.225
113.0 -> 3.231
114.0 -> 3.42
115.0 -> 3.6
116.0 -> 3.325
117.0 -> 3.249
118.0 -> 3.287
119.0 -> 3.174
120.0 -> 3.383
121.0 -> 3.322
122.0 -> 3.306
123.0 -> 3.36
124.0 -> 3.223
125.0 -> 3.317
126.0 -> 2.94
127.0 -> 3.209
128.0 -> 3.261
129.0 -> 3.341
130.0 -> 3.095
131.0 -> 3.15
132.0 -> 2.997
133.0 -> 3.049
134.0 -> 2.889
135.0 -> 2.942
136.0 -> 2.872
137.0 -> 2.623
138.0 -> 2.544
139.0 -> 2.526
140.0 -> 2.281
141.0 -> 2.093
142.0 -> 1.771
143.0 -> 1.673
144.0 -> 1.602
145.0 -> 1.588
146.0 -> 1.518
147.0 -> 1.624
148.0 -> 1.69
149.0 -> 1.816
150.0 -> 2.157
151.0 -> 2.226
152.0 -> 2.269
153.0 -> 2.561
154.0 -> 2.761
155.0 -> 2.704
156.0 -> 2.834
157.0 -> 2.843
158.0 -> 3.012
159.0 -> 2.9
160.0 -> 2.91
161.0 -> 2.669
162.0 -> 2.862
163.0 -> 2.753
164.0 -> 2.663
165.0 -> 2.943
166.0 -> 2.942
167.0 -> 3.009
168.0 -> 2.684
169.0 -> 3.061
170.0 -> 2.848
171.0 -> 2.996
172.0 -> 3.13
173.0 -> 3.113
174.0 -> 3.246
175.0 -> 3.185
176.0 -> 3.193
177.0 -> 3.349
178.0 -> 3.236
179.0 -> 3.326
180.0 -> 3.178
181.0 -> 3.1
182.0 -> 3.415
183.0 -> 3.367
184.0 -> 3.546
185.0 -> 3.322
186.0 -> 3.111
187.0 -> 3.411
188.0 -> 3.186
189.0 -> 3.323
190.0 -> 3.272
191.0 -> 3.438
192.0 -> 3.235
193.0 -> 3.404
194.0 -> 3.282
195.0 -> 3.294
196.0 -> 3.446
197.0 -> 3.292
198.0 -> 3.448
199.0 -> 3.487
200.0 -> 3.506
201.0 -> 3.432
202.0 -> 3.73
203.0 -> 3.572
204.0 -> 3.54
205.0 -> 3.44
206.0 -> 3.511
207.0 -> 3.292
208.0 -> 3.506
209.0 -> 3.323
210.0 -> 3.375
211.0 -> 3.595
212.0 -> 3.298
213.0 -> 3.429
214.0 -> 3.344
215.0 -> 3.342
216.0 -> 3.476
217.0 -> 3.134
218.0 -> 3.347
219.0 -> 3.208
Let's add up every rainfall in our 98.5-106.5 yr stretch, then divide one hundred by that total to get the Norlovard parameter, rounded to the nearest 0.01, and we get 3.70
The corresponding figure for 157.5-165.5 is 4.40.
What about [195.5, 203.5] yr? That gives 3.58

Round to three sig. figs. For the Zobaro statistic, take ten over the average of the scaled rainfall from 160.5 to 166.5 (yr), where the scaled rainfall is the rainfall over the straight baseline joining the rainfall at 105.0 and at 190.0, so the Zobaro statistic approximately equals 11.8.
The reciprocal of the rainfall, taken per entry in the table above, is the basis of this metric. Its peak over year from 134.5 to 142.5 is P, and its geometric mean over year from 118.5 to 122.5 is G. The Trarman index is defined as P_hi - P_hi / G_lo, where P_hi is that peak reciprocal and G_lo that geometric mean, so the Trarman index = -1.30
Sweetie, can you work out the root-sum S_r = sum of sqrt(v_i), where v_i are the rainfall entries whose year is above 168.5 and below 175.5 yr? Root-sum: 12.3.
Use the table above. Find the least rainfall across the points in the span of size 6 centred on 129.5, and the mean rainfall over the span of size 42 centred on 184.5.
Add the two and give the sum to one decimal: 6.3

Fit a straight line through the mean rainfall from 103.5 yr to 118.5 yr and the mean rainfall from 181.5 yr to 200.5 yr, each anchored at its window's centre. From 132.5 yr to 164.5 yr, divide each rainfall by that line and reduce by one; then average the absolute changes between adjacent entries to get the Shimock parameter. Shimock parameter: 0.0384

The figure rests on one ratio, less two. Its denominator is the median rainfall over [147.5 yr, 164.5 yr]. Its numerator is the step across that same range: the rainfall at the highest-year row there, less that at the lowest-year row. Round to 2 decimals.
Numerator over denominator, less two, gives -1.64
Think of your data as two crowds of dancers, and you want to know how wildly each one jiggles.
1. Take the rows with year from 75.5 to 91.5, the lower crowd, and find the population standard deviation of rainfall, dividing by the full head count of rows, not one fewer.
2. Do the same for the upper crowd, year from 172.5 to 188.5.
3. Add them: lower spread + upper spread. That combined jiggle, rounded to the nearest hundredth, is 0.25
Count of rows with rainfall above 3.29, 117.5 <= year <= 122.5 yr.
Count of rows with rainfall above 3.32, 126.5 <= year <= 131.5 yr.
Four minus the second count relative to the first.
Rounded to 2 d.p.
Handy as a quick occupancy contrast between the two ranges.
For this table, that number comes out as 3.67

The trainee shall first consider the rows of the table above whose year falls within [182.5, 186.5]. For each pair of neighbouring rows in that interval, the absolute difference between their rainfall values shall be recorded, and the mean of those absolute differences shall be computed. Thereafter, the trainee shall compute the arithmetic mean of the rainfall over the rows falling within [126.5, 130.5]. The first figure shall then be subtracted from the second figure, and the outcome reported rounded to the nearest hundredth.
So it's 3.02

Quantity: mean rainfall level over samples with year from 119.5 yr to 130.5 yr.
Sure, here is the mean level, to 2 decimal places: 3.25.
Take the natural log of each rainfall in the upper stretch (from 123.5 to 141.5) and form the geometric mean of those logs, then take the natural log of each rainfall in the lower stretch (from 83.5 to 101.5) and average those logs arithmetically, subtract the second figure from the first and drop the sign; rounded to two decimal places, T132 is 0.15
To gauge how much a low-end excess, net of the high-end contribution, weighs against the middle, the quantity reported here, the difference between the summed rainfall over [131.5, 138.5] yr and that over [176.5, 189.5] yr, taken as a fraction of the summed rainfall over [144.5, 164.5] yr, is -0.47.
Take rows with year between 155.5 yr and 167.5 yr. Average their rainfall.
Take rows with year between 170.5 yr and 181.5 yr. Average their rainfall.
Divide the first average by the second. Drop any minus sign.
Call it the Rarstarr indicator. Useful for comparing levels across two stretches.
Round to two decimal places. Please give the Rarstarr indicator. 0.90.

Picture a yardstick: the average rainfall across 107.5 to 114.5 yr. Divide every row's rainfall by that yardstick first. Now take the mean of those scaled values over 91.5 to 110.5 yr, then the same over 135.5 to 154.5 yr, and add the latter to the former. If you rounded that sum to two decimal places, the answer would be 1.64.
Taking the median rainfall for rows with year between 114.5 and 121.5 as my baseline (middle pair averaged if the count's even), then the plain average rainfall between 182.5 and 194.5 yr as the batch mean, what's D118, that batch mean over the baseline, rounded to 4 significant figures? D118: 1.001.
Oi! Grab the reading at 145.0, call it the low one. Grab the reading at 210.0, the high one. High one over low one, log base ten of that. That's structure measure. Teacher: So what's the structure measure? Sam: 0.33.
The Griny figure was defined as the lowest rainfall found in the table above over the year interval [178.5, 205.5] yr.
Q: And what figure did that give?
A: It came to 3.1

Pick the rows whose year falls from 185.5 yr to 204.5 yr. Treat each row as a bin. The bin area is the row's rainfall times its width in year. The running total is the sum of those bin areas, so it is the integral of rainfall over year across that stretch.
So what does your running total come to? 64.4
